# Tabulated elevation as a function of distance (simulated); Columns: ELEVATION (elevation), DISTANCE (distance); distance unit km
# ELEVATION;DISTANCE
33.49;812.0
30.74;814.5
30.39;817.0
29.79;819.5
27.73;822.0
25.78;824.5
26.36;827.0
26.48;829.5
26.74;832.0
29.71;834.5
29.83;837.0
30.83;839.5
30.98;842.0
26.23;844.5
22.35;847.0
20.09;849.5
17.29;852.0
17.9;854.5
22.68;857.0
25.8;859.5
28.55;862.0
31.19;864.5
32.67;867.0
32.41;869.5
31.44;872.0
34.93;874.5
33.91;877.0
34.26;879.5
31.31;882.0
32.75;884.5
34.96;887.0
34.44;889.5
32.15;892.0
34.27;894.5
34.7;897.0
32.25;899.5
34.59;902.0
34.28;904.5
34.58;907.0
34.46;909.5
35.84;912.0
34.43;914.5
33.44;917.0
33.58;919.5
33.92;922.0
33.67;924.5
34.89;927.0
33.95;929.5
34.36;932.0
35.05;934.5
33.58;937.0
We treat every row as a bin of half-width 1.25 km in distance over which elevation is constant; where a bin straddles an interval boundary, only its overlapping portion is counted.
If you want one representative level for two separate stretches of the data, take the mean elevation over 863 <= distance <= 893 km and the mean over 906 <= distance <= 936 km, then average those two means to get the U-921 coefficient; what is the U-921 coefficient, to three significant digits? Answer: 33.7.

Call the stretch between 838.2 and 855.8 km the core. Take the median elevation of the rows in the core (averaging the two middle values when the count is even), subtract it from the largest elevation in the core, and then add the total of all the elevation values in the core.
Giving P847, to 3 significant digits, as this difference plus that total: 174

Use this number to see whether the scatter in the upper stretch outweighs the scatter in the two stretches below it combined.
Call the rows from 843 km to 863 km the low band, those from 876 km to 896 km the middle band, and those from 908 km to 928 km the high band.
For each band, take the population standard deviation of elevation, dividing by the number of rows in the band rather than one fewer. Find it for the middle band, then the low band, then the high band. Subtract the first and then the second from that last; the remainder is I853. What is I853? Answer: -4.2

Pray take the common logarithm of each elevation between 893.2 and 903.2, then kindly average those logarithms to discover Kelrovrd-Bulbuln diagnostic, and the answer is 1.53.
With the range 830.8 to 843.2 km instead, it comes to 1.47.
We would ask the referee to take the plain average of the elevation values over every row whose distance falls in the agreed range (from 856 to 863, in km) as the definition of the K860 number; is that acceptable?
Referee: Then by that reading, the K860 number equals 26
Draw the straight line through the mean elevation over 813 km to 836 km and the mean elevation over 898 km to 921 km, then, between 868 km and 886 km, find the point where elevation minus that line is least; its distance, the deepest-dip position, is 882.0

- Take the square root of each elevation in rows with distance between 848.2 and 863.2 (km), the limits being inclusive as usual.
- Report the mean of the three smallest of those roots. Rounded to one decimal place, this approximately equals 4.3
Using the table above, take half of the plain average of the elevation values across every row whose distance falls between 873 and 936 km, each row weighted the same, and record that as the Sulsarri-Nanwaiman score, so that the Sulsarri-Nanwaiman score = 17.0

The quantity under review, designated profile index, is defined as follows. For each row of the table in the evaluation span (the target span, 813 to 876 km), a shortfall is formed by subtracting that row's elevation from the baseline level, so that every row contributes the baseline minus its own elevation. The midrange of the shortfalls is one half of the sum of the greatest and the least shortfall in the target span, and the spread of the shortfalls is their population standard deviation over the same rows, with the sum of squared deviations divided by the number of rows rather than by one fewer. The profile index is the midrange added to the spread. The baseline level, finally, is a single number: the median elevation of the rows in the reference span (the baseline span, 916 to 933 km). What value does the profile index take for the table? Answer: 12.3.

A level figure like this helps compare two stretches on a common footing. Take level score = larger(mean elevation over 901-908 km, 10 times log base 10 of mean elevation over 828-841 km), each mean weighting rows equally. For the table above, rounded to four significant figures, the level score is 34.48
